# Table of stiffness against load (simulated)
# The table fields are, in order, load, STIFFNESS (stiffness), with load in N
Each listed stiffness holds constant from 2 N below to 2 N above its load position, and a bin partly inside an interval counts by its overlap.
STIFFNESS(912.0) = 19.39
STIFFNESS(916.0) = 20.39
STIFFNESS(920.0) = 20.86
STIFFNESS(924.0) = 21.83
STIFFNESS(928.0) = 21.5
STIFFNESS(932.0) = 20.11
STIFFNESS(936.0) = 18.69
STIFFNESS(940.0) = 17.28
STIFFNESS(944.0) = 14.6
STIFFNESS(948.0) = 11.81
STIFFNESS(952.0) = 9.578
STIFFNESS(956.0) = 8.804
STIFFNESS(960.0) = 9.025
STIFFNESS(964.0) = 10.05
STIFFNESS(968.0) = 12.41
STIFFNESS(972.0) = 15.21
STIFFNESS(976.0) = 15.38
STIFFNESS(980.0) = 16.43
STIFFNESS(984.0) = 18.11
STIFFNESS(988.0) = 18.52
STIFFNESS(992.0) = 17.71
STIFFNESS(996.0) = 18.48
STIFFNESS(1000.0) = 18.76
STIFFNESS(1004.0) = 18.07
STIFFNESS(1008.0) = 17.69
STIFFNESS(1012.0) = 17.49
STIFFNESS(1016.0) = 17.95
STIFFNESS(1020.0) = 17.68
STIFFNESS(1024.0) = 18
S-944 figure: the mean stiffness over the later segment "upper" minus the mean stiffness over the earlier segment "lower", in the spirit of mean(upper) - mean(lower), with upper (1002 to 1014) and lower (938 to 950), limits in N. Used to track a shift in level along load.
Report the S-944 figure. 3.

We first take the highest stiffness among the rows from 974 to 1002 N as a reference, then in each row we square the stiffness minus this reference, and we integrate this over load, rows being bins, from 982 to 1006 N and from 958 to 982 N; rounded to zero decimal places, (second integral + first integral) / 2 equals 485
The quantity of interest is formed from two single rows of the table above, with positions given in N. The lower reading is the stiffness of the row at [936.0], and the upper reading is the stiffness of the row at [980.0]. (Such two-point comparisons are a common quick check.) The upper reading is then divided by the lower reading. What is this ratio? 0.88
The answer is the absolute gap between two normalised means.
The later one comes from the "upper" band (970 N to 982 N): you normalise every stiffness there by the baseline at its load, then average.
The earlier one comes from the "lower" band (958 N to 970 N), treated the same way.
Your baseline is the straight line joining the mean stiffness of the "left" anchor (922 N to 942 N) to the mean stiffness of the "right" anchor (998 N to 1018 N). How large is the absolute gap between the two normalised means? 0.28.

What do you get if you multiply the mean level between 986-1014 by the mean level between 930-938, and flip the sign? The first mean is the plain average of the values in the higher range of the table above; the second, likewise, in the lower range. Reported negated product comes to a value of -351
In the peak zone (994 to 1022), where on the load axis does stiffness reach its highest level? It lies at 1000.0 N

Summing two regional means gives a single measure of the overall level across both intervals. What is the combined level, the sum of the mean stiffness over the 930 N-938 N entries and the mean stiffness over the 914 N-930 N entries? 40.5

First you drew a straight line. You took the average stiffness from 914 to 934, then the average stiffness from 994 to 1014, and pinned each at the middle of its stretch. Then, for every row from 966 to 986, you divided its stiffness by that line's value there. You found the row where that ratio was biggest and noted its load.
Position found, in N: 984.0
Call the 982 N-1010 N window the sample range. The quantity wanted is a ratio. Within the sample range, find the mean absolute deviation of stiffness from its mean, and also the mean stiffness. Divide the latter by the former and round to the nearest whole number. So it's 54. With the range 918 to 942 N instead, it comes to 15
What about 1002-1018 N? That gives 85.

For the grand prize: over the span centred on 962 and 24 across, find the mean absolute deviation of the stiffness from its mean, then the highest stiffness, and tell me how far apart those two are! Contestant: 13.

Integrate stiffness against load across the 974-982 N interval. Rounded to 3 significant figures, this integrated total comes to 127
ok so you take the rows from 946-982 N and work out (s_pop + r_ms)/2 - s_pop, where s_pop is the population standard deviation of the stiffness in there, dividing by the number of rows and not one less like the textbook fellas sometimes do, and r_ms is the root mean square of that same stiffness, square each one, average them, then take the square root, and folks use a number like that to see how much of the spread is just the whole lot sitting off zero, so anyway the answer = 4.8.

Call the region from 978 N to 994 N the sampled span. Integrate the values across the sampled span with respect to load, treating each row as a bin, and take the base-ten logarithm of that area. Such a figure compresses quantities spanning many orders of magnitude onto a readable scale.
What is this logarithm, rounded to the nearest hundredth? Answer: 2.45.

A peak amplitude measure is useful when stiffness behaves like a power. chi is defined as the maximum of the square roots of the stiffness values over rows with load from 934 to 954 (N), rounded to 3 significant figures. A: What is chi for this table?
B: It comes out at 4.32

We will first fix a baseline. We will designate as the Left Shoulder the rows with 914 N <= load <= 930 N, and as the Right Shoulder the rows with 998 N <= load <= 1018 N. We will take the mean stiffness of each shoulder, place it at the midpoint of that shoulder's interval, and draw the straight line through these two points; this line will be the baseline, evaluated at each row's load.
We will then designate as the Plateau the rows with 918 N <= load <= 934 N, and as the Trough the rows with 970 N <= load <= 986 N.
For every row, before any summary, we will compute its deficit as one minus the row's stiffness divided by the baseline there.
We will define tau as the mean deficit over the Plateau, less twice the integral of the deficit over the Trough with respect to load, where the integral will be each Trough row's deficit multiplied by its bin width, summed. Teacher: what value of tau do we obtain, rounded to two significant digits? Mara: -4.7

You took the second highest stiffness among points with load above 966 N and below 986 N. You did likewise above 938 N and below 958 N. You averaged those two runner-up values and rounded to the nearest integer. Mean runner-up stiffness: 16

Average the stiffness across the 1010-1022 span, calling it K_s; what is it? 18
